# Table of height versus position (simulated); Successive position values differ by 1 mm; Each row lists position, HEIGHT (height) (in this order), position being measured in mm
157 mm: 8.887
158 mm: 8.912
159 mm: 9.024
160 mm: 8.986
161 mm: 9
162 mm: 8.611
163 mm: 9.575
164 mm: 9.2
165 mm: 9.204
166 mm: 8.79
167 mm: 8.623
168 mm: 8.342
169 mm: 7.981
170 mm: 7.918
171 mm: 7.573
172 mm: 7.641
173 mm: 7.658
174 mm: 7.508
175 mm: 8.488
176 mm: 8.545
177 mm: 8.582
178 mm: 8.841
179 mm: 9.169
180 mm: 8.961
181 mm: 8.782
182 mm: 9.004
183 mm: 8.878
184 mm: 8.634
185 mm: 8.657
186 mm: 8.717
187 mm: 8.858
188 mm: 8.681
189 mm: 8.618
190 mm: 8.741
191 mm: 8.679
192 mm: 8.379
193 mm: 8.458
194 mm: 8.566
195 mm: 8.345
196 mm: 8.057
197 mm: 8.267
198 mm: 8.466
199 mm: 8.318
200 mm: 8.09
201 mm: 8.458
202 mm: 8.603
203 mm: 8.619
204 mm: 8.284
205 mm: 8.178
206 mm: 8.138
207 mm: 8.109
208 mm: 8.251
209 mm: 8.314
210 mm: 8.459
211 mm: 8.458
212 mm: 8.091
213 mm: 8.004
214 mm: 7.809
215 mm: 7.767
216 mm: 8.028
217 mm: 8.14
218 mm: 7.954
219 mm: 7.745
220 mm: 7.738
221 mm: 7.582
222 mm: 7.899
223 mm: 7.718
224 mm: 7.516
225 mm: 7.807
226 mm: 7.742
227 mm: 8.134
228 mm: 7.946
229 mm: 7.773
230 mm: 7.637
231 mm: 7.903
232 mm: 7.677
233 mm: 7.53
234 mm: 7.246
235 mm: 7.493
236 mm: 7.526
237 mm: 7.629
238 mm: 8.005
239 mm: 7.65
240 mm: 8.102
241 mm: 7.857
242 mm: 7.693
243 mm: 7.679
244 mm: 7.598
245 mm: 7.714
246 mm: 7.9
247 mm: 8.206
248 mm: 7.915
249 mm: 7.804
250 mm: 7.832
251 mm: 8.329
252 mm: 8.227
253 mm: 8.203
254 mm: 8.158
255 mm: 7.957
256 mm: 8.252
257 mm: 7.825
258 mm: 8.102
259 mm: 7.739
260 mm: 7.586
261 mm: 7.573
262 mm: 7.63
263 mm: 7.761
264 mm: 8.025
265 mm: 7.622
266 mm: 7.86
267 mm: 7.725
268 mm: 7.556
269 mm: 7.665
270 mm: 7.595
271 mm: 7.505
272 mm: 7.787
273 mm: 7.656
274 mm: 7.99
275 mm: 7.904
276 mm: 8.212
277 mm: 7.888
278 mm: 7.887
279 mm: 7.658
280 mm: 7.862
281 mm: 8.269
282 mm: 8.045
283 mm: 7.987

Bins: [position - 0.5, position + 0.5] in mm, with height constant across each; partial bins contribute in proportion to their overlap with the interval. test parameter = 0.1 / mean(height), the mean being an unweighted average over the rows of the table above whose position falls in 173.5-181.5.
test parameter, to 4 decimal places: 0.0116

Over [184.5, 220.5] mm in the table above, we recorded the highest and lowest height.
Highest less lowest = 1.12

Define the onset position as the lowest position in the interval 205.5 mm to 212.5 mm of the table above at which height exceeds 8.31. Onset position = 209 mm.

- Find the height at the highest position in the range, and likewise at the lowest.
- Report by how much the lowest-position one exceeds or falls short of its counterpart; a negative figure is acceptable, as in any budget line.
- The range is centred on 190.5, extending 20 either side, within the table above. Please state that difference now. -0.9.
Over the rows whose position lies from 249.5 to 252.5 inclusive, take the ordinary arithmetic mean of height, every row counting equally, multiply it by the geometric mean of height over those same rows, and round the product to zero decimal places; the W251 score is 66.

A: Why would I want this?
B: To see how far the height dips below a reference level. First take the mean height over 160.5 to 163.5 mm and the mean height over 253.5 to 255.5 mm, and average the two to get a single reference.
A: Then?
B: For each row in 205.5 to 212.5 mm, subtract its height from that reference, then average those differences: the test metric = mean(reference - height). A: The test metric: 0.30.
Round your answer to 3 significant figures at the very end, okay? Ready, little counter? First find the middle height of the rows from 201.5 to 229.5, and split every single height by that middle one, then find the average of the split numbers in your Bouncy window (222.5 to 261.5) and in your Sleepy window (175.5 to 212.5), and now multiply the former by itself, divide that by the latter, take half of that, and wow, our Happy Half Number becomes 0.448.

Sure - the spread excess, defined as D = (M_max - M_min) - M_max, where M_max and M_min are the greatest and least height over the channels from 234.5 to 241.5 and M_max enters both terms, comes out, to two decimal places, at -7.49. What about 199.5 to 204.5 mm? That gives -8.09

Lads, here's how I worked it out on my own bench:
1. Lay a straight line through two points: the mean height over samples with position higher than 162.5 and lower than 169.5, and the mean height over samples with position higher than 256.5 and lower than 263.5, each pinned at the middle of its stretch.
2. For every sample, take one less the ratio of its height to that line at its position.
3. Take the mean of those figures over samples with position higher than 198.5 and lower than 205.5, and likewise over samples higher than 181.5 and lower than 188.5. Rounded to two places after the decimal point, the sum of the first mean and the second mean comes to -0.02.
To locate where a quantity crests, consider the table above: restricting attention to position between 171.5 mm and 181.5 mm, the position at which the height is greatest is 179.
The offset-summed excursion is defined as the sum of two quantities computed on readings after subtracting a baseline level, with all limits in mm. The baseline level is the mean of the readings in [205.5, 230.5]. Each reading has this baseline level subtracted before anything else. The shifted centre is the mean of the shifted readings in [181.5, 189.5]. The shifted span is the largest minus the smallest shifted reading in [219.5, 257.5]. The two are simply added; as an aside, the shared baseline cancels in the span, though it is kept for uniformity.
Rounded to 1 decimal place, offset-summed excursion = 1.9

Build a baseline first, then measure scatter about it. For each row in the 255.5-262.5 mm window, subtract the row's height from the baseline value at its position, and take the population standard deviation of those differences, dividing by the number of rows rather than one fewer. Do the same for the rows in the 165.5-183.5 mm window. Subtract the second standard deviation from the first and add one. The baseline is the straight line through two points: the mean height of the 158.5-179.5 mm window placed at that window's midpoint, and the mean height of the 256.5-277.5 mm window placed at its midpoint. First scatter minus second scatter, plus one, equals 0.68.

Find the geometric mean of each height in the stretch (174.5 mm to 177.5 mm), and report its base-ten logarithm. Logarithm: 0.9314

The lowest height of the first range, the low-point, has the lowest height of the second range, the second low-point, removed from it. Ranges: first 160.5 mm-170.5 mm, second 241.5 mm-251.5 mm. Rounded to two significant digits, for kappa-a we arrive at 0.32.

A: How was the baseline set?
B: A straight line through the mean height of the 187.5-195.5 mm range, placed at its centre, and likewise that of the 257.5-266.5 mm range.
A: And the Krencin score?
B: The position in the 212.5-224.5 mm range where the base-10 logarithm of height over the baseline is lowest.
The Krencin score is 224 mm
